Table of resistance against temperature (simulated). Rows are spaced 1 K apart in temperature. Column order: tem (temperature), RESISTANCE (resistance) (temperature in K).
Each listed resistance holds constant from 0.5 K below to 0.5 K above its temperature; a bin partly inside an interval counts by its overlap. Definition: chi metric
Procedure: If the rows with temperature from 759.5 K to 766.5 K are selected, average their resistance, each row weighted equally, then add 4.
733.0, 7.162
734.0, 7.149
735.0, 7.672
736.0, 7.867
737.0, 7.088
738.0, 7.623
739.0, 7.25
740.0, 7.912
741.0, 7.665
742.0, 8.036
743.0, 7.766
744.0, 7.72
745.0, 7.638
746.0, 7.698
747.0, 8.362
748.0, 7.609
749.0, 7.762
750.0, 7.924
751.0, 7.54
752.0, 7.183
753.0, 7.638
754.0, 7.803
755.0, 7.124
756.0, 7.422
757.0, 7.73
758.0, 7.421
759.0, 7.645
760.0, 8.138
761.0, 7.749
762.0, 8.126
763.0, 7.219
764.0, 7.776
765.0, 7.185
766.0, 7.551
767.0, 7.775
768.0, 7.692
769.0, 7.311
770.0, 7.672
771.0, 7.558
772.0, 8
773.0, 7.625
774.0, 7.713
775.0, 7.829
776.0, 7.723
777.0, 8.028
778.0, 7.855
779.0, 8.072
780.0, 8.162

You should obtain 11.68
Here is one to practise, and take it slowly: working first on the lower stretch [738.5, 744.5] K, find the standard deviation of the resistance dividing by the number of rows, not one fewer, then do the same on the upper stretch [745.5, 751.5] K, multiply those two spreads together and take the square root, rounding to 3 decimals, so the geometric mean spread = 0.259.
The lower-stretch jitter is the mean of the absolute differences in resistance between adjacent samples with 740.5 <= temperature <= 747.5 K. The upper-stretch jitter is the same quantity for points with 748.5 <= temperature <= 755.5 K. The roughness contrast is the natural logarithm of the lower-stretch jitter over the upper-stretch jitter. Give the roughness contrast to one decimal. -0.4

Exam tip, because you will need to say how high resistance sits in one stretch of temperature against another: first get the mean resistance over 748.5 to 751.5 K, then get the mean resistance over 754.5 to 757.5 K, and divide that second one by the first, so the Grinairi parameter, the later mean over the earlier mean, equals 0.96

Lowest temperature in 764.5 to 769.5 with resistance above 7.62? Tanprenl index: 767.0 K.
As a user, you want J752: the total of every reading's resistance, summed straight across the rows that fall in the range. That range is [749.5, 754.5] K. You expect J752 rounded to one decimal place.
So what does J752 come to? 38.1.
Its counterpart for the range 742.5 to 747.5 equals 39.2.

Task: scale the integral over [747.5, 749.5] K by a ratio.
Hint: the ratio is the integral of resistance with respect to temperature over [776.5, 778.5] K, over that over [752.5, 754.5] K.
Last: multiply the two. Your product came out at 15.81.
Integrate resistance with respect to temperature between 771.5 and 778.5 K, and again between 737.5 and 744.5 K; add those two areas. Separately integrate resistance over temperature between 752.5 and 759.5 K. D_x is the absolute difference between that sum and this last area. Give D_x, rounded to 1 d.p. 56.0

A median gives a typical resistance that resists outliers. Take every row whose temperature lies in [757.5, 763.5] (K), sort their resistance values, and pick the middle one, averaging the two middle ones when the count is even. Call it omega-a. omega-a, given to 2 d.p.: 7.70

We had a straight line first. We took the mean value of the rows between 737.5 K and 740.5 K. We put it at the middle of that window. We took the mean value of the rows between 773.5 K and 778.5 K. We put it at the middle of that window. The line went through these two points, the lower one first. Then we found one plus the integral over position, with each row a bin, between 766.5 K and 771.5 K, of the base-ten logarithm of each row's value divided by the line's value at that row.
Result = 0.95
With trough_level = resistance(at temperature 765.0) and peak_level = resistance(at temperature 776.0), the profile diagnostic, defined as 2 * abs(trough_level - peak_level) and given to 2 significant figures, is 1.1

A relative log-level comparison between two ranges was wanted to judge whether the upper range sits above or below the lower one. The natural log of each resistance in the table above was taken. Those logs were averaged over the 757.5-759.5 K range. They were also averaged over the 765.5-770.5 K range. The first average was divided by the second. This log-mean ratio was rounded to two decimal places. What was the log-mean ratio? 1.00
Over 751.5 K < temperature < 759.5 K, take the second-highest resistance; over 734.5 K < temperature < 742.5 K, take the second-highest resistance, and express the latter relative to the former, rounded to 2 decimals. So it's 1.02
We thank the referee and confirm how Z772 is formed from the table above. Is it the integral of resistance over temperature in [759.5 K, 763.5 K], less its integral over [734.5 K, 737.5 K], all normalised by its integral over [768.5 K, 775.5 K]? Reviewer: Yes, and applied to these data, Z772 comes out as 0.16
